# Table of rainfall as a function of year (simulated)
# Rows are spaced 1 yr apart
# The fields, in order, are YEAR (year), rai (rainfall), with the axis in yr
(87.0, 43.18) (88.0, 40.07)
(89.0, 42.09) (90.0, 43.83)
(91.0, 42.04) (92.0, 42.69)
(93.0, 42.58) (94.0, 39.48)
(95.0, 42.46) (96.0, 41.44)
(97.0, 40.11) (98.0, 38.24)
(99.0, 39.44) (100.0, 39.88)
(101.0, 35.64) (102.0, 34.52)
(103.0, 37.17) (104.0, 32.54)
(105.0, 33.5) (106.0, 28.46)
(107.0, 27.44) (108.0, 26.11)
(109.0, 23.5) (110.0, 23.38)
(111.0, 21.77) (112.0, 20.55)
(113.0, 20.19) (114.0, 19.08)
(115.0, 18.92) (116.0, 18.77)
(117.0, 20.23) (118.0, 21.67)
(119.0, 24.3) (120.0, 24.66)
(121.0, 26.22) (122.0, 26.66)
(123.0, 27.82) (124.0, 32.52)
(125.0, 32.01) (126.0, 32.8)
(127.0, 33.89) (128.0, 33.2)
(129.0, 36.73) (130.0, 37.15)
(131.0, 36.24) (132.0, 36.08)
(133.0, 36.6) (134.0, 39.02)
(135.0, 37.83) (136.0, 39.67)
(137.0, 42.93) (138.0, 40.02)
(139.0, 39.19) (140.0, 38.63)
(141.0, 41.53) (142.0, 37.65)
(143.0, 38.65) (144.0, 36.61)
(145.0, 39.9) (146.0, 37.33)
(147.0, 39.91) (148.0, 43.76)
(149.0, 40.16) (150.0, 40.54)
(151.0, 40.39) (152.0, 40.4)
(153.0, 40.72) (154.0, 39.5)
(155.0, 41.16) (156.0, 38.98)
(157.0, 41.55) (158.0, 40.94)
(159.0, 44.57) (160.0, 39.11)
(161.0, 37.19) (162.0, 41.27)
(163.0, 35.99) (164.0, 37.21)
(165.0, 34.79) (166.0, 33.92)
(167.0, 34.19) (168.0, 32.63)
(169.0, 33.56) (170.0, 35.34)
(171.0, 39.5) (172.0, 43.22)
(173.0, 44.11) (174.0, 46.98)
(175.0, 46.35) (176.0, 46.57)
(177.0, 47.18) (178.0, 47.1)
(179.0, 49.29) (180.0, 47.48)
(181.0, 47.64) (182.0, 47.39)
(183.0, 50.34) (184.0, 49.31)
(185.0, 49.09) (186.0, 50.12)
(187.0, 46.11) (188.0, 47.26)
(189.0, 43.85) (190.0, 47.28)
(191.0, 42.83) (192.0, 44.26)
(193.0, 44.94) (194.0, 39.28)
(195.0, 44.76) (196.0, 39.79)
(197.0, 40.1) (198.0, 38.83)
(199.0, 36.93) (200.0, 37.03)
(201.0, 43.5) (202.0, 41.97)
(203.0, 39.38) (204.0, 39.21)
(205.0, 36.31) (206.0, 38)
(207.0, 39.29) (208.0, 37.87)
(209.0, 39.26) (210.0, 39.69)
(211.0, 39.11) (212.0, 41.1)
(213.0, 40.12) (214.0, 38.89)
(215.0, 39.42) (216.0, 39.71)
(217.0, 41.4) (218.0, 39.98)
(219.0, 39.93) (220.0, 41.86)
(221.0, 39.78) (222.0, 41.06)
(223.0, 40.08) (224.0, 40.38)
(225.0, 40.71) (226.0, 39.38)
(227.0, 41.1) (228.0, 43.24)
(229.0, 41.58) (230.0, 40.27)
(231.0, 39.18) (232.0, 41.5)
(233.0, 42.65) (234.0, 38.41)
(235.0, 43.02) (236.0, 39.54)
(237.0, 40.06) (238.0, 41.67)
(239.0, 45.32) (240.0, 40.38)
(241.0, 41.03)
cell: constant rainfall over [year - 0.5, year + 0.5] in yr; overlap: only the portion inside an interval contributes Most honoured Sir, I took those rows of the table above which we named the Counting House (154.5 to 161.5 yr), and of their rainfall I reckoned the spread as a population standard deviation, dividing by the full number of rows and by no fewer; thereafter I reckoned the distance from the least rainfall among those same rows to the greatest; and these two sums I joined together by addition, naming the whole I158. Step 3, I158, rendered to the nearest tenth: 9.6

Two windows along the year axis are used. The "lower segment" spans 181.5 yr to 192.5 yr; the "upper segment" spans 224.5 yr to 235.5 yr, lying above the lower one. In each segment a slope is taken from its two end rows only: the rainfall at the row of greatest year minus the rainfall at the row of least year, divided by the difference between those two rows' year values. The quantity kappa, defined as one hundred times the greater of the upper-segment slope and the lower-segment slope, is 23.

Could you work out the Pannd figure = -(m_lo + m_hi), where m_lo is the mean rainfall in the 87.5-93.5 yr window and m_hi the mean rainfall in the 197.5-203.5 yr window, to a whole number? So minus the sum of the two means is -82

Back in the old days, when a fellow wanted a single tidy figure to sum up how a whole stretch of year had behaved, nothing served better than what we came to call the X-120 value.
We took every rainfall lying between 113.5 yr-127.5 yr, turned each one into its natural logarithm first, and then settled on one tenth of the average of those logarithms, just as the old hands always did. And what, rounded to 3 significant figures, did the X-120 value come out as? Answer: 0.322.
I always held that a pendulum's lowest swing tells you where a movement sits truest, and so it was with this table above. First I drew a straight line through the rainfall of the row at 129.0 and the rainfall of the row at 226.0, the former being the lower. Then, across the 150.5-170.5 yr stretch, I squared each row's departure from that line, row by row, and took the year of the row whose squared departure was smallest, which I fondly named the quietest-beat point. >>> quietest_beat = 161.0 yr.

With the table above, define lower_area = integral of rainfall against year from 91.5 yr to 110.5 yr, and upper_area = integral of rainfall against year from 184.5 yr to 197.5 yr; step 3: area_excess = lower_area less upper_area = 89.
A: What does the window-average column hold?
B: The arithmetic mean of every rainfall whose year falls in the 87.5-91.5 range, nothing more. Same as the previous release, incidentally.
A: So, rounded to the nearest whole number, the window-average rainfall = 42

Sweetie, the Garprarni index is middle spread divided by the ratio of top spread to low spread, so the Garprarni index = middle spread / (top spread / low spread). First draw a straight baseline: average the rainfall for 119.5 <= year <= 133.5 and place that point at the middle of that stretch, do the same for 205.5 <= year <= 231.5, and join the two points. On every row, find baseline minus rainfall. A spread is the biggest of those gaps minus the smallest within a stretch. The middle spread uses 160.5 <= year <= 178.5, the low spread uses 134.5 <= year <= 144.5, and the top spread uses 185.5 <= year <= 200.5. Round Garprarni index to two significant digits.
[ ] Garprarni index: 6.7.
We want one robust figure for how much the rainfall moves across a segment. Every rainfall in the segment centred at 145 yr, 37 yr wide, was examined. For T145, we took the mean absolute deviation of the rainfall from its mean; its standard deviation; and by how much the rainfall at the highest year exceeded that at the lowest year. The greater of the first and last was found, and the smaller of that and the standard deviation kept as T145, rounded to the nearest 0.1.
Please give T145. 2.1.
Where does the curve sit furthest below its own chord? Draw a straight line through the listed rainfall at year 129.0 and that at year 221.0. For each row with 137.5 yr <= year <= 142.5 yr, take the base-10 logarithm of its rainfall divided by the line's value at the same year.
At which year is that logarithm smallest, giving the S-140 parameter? 142.0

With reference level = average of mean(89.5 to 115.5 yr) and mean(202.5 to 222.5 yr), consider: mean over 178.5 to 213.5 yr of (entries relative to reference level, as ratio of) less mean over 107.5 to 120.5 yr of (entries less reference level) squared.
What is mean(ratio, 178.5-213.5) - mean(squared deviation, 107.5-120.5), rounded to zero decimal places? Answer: -213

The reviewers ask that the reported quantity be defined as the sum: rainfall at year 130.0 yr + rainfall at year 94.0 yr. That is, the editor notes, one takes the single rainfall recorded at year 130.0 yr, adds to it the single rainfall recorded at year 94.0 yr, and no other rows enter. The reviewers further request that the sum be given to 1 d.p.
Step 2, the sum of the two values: 76.6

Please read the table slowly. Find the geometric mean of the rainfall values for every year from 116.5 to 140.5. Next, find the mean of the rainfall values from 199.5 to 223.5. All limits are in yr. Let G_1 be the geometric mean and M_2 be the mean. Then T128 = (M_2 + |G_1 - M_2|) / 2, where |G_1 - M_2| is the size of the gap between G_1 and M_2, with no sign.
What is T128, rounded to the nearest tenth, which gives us 23.5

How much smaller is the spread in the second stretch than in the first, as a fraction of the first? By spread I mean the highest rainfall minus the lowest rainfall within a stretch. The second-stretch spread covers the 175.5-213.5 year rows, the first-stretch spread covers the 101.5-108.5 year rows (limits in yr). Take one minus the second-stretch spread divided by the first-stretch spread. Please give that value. -0.3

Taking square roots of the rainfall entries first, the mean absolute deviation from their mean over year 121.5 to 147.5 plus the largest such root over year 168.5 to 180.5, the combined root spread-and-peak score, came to 7.27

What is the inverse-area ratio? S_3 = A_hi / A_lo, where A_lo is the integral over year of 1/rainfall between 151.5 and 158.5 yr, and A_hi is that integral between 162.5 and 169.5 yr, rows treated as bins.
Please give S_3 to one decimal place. 1.2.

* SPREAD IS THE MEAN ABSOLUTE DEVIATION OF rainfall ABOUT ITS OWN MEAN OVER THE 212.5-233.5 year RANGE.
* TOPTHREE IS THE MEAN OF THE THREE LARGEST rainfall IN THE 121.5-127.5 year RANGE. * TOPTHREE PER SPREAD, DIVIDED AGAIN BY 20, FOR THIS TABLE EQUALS 1.8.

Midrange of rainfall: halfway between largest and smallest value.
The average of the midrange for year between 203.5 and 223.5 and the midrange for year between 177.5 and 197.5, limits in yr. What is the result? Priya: 42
